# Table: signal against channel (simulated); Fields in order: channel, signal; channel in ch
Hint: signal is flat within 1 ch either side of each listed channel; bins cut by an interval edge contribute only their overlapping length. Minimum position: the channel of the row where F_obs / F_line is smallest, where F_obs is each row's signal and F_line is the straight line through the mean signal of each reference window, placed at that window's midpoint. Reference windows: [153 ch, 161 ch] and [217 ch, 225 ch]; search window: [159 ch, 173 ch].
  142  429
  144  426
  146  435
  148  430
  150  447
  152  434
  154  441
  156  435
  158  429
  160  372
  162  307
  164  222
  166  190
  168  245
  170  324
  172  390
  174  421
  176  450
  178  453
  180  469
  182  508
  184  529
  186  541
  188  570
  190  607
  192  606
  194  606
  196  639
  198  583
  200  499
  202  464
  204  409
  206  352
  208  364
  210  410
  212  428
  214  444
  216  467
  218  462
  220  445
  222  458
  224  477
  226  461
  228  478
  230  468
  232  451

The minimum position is 166 ch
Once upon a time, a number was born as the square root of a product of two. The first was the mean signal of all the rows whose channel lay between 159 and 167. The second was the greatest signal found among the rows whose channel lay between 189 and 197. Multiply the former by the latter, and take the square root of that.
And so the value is 417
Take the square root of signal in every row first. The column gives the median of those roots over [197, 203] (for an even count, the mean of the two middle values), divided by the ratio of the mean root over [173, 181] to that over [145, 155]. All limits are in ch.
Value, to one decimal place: 22.1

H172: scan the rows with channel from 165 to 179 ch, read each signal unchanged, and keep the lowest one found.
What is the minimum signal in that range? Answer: 190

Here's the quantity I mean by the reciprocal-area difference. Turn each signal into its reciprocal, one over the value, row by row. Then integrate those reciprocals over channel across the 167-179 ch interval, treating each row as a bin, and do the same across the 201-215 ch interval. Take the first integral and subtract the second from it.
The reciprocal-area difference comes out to -0.0014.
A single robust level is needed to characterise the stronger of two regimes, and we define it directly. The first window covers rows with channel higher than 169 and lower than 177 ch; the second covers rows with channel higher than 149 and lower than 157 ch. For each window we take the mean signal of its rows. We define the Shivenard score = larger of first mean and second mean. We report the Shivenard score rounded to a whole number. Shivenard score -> 439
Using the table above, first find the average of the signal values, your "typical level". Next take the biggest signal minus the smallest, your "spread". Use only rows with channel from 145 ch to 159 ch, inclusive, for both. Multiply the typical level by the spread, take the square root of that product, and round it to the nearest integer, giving 89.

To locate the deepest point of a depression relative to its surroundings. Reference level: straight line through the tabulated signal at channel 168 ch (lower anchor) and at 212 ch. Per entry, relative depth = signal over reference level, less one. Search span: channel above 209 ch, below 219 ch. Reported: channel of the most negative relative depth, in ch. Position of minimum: 210 ch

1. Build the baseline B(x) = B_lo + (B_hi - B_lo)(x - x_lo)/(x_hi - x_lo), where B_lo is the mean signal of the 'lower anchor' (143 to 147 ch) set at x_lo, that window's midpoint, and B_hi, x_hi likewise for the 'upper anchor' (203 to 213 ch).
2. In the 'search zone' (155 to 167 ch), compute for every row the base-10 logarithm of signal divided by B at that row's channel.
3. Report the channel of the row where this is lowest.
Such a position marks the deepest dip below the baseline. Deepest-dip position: 166 ch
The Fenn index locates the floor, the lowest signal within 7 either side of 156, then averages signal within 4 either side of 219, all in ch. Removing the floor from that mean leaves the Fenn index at 151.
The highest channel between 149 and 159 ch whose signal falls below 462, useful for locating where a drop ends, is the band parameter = 158 ch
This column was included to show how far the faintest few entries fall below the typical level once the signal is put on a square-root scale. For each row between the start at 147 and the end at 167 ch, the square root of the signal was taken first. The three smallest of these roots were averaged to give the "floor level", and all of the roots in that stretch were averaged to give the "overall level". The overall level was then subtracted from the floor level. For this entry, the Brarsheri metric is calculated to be -3.7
